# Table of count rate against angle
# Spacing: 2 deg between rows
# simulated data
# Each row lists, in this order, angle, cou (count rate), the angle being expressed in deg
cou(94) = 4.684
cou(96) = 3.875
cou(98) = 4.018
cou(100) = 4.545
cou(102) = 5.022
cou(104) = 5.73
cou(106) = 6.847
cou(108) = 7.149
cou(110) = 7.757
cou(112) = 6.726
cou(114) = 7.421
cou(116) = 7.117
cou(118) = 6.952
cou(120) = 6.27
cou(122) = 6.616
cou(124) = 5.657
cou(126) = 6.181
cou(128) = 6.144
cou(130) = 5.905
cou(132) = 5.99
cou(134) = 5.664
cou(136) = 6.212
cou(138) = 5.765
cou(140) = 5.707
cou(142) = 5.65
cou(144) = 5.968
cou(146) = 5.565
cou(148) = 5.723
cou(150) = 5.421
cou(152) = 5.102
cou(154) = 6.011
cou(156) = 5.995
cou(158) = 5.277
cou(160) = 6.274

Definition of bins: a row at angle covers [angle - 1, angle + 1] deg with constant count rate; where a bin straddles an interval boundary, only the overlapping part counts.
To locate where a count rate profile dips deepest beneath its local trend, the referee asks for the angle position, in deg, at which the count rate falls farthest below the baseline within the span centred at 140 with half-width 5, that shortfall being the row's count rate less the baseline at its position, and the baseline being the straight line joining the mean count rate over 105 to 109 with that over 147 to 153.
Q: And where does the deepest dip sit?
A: 138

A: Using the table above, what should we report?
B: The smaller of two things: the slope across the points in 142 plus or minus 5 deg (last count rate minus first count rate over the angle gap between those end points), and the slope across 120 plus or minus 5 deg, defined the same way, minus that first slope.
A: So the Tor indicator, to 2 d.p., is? -0.16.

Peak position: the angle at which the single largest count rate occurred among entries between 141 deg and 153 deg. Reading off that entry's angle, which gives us 144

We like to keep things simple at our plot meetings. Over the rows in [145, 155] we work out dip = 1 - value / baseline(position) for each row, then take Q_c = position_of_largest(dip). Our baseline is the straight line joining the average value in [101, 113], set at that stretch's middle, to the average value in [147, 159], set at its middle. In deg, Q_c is 152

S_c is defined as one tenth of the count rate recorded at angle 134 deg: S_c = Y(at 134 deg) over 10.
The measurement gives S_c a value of 0.566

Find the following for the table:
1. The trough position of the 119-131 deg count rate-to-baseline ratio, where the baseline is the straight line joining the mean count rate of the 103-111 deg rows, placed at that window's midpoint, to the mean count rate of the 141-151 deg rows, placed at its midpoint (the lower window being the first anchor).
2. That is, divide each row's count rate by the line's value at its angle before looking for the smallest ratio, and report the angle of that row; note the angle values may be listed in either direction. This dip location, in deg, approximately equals 124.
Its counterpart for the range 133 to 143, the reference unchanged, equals 134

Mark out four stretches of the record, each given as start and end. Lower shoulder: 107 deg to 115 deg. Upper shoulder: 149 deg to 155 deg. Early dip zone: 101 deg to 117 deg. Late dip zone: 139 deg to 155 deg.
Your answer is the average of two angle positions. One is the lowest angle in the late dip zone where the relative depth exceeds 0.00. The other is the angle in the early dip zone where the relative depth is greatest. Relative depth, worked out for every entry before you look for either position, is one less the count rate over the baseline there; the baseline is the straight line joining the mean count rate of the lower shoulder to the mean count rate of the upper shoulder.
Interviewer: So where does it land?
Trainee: 121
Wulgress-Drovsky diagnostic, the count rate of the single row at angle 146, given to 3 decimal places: 5.565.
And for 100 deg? 4.545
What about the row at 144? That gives 5.968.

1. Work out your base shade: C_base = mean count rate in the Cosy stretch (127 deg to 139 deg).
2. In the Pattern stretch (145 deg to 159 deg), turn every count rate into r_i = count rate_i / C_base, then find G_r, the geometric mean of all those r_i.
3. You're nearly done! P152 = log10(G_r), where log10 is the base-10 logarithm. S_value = -0.03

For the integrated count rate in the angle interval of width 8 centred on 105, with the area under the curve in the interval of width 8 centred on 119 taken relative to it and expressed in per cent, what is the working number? 109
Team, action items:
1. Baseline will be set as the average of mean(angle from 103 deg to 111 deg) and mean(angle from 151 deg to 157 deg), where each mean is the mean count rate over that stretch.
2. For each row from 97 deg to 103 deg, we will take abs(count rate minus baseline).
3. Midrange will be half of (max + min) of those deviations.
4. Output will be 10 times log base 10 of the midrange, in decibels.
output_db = 2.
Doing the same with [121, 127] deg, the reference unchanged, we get -4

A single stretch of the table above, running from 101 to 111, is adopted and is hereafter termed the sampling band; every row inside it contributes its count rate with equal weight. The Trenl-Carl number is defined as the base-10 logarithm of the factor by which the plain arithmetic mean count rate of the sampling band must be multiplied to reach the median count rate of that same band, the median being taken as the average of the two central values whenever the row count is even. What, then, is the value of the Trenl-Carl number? 0.0225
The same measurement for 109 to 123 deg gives -0.0017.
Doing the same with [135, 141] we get -0.0097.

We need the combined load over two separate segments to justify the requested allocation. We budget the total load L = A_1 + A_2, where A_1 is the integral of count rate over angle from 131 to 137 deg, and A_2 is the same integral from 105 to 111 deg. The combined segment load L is 79.2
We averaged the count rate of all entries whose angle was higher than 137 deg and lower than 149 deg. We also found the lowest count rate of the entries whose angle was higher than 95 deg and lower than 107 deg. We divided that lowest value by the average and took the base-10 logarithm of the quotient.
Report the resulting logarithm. -0.170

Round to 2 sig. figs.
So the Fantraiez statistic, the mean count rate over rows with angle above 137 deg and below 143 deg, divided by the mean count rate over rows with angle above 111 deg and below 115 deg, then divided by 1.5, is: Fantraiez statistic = 0.54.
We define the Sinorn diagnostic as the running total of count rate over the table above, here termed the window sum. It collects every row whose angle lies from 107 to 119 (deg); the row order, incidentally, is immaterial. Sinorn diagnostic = 43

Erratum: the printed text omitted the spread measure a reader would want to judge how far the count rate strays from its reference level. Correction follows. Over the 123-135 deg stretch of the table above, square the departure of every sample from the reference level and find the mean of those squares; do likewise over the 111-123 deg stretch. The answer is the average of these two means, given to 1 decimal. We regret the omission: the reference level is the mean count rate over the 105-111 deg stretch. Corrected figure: 1.1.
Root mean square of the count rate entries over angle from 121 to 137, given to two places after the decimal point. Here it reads 6.05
